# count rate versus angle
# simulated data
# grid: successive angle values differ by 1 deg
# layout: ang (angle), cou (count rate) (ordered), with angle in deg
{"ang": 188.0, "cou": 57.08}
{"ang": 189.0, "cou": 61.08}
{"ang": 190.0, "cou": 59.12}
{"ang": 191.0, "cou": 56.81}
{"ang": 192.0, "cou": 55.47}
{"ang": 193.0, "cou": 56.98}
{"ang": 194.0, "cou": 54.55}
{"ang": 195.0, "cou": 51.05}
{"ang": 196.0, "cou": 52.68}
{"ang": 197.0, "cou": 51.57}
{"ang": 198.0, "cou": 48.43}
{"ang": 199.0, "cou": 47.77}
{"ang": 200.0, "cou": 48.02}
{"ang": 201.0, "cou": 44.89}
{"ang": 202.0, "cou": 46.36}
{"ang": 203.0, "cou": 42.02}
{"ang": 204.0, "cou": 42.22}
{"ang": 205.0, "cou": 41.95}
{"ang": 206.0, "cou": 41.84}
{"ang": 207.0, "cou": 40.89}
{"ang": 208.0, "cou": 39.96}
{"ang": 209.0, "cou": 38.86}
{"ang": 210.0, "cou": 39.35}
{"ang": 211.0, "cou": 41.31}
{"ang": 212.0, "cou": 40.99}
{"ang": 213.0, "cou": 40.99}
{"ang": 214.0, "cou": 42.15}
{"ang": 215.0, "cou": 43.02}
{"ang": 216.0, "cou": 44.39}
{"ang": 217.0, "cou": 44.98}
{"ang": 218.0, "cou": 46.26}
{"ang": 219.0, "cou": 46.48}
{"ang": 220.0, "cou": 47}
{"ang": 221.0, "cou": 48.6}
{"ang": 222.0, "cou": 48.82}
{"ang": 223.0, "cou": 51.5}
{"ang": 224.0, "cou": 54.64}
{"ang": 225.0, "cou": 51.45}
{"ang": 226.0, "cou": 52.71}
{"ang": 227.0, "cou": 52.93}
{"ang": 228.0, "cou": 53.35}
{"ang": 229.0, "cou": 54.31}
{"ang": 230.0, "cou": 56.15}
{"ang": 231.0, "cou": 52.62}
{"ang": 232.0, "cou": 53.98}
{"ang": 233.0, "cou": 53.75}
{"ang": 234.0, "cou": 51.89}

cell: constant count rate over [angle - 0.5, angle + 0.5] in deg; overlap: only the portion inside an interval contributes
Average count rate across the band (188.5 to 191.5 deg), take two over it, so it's 0.0339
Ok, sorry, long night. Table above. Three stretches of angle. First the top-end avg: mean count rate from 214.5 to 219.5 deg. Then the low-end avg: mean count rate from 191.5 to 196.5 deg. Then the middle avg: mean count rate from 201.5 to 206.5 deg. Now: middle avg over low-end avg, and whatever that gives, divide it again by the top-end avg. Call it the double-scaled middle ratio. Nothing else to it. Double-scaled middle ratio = 0.0176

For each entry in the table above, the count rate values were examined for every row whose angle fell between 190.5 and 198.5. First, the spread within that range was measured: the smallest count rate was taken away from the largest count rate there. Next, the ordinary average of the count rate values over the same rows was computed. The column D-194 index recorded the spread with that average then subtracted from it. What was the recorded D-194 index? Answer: -45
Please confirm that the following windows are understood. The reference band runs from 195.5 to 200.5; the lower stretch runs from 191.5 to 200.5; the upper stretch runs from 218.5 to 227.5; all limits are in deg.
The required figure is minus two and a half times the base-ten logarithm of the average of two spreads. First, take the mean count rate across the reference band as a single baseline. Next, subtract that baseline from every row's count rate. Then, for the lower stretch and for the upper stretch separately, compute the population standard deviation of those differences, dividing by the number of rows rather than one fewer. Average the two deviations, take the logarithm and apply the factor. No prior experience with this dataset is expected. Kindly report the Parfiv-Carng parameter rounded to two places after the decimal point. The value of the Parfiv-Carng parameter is -1.17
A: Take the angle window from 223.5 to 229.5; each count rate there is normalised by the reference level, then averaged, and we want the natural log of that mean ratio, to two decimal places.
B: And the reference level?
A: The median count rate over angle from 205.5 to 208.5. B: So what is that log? 0.26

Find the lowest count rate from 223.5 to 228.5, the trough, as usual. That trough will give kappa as 51.45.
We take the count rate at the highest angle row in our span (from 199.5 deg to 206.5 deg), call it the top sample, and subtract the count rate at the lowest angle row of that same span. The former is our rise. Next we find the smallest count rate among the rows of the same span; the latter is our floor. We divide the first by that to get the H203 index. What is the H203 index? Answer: -0.15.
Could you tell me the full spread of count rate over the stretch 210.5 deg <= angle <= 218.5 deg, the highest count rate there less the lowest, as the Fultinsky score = 5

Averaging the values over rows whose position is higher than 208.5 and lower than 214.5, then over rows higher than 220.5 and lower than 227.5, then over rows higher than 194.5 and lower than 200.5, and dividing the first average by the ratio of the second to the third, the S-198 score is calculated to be 39.3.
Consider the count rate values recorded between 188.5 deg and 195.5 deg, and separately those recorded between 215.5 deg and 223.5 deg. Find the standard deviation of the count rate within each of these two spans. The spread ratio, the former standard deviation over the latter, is 1.4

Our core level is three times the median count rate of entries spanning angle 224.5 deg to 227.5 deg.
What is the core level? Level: 158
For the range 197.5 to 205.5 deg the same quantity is 137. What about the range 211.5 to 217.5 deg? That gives 128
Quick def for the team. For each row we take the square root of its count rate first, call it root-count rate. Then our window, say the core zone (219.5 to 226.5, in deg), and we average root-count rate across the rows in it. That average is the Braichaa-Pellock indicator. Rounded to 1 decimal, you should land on 7.1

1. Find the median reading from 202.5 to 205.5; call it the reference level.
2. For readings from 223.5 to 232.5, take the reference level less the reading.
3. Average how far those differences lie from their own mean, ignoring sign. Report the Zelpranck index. 1.1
